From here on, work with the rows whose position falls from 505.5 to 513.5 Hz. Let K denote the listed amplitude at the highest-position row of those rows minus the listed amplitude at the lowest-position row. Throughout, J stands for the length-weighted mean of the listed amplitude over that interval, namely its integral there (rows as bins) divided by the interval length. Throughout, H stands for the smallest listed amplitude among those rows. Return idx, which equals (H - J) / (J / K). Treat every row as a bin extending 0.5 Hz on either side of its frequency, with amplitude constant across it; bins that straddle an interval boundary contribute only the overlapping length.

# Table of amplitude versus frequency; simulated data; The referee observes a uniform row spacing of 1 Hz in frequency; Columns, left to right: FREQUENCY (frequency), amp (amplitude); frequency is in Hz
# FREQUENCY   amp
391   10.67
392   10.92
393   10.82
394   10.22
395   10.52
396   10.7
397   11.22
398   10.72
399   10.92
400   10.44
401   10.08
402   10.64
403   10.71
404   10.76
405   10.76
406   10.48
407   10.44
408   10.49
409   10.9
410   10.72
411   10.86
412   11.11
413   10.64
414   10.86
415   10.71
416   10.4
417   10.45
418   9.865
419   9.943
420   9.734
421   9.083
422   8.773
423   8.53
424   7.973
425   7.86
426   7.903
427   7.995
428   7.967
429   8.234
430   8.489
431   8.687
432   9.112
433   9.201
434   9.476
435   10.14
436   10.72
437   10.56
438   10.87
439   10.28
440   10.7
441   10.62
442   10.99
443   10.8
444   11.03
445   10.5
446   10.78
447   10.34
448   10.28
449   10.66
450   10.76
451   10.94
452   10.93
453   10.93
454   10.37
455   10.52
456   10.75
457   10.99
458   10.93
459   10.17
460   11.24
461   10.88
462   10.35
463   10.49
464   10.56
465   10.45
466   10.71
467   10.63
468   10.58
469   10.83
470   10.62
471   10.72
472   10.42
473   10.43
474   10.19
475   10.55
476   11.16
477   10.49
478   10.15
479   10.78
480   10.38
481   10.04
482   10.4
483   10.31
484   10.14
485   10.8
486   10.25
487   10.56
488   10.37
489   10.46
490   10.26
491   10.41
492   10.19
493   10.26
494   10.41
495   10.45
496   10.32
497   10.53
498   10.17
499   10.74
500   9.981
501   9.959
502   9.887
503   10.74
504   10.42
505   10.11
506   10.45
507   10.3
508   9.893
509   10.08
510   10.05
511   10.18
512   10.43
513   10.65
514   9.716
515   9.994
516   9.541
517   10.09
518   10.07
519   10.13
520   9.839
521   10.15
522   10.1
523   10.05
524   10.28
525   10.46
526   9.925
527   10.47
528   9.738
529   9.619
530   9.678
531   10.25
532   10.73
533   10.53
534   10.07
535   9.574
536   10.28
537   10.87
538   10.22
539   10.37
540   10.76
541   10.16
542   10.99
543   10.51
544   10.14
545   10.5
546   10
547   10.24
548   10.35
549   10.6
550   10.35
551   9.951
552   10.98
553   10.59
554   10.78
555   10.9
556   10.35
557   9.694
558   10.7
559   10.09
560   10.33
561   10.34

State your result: -0.007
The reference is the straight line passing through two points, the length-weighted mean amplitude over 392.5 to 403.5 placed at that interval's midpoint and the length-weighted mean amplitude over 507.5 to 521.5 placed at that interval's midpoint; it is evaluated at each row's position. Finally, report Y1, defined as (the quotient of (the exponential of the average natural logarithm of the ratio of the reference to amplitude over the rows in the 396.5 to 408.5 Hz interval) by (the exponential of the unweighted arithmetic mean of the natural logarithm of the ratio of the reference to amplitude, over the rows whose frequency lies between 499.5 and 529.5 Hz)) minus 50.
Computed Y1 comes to -49.0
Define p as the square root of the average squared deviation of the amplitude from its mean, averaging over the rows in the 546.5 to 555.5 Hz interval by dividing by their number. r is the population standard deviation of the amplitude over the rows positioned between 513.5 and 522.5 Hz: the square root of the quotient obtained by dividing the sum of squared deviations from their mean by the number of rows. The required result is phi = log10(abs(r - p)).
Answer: -0.94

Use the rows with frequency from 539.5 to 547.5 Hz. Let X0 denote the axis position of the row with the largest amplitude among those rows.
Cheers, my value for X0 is 542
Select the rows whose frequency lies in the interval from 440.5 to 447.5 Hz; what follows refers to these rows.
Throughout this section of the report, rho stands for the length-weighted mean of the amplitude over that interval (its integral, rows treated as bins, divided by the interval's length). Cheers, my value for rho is 10.7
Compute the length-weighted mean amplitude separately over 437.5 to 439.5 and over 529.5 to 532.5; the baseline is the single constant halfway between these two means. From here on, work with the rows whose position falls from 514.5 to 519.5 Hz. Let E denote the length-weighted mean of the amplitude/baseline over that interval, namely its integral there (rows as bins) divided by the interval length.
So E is 0.96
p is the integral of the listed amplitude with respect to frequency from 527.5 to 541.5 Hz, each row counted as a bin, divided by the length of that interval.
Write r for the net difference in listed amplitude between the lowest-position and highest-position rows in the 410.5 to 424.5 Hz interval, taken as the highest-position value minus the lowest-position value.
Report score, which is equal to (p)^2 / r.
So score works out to -36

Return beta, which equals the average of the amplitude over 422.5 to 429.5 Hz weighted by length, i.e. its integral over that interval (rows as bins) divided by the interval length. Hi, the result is 8.1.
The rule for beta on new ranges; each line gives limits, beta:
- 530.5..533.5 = 10.5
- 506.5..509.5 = 10.1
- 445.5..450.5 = 10.6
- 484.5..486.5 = 10.5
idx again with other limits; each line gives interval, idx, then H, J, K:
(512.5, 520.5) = 0.038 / 9.541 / 10.0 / -0.8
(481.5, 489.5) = -0.002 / 10.14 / 10.4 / 0.1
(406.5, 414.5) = -0.012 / 10.44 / 10.8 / 0.4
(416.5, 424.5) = 0.352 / 7.973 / 9.3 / -2.5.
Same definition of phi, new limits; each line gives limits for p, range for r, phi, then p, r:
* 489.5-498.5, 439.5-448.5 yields -0.88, 0.12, 0.248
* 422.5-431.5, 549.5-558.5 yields -0.94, 0.29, 0.409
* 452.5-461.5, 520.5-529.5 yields -1.39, 0.32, 0.278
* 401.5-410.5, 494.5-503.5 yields -0.79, 0.15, 0.311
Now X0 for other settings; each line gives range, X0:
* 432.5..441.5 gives 438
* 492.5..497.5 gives 497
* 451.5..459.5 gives 457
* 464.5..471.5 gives 469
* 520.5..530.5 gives 527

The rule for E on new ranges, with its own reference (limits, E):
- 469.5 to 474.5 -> 1.01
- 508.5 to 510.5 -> 0.97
